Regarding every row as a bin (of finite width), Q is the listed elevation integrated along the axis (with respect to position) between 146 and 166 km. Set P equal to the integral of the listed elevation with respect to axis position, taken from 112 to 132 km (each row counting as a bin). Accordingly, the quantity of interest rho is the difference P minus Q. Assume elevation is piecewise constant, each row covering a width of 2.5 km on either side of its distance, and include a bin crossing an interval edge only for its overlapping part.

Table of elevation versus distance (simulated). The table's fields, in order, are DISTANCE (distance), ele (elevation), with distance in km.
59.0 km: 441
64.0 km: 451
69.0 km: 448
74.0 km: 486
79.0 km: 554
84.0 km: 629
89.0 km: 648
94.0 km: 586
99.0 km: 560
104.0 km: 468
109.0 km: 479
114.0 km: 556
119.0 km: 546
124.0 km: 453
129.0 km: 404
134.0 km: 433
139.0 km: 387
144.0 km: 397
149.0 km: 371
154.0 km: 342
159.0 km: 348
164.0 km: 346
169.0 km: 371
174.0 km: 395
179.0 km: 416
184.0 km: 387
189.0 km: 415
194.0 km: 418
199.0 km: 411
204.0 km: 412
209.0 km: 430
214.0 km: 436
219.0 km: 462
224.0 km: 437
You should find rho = 2673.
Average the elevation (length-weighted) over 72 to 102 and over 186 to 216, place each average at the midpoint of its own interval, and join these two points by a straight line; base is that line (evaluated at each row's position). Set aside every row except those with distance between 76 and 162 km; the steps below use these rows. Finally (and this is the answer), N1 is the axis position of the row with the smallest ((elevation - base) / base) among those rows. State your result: 154.0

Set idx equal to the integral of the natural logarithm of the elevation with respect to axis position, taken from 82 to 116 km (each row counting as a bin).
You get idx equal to 215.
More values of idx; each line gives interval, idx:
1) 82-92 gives 65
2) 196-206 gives 60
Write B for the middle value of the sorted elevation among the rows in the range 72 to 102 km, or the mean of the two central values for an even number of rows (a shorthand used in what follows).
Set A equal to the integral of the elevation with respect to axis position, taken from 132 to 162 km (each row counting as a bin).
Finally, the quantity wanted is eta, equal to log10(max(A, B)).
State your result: 4.05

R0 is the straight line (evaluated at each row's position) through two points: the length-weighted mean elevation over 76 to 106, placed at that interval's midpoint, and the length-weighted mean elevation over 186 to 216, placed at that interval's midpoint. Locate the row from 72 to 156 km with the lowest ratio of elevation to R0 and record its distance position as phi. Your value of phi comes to 154.0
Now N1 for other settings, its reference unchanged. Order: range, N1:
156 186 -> 159.0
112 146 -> 139.0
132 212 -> 154.0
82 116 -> 104.0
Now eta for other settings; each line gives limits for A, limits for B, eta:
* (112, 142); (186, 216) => 4.14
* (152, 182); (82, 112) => 4.05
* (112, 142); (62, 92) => 4.14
